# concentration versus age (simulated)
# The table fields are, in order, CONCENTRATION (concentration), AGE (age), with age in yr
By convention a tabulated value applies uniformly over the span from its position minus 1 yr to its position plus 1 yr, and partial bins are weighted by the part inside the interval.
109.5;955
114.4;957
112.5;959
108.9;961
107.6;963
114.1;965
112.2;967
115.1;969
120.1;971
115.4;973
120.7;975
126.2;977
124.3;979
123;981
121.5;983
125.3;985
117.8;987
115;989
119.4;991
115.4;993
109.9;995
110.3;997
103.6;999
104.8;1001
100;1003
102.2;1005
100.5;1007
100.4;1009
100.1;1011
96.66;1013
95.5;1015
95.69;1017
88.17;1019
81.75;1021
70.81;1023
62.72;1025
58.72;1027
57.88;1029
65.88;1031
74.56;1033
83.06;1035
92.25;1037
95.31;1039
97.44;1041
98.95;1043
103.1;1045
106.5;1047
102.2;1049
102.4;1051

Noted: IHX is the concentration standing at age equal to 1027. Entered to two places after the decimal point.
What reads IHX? 58.72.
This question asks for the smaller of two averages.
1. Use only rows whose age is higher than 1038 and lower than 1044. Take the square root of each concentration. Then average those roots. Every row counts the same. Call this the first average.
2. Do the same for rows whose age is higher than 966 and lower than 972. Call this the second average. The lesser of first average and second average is 9.9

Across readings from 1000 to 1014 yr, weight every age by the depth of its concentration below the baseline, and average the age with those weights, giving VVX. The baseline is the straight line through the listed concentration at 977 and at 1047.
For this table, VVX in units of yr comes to 1007.2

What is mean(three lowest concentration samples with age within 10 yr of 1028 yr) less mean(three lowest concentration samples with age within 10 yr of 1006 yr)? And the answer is -37.6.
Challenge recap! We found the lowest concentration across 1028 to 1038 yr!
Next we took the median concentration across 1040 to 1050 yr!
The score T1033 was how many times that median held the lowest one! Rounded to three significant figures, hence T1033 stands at 1.77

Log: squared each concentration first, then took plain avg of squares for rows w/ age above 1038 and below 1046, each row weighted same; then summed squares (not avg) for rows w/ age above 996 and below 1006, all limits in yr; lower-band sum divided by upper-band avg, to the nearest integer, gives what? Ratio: 6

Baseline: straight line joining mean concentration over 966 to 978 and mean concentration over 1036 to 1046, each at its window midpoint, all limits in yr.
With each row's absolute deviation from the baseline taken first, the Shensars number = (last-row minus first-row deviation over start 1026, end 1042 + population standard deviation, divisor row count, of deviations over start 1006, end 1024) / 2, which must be -17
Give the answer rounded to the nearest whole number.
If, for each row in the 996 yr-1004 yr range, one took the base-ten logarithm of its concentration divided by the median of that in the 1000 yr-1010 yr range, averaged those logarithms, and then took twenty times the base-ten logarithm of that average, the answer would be -35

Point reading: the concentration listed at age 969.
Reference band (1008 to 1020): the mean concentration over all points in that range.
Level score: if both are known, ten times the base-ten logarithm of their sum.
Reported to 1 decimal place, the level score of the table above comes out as 23.2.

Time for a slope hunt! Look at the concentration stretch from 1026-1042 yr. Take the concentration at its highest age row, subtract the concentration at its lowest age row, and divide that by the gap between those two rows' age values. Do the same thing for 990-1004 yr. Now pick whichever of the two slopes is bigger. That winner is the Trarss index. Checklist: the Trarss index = 2.8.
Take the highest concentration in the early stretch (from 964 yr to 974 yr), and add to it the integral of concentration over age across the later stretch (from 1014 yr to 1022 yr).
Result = 842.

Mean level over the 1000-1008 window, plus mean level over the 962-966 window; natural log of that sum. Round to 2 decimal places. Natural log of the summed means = 5.36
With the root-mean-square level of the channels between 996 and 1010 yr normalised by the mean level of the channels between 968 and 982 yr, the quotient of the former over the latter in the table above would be 0.85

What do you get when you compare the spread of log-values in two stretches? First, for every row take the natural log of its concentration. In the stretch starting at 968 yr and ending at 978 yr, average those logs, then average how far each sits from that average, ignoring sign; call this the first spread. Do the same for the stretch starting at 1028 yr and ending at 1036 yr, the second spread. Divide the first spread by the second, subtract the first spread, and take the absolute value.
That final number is 0.21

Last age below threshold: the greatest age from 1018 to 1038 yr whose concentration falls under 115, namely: 1037 yr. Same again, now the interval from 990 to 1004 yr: 1003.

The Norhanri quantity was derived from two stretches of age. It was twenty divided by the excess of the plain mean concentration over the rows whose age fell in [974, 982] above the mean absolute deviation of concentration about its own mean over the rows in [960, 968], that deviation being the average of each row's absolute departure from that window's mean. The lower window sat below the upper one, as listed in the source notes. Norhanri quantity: 0.165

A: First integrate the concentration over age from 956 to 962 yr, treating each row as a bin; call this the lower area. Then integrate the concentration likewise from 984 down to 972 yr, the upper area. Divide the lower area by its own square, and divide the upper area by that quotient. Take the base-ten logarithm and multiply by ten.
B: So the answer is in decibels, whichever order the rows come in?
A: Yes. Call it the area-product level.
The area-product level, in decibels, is 59.9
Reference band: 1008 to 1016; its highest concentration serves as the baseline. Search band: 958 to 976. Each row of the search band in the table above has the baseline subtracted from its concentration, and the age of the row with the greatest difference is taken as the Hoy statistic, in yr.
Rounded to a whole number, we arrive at 975 yr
